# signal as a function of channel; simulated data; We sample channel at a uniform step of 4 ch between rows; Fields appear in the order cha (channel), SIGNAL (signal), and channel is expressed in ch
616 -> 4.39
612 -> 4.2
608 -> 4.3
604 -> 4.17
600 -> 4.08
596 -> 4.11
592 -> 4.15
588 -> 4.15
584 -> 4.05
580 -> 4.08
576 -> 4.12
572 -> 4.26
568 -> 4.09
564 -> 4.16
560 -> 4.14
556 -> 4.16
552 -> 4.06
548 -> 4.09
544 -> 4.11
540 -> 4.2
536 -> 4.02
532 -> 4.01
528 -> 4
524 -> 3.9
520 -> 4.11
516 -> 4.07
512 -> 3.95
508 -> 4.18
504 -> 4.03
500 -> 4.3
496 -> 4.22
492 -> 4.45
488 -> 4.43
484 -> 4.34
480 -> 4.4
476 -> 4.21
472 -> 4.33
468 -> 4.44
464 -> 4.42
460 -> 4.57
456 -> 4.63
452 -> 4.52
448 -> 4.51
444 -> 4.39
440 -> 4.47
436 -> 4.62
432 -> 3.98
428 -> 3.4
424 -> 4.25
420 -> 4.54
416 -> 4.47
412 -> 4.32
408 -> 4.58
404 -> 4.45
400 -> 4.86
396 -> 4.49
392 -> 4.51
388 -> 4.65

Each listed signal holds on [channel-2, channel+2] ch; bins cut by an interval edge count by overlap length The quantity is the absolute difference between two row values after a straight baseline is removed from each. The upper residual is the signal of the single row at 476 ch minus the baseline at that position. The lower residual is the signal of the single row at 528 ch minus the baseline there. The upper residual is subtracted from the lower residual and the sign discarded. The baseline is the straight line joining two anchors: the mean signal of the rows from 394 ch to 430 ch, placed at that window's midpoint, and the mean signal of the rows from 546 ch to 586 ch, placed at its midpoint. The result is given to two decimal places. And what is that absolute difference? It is 0.12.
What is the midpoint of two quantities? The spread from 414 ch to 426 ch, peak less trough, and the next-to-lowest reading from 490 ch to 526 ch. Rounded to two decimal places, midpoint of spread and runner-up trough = 2.12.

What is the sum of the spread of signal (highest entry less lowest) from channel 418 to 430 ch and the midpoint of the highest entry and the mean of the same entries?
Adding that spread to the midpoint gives 5.4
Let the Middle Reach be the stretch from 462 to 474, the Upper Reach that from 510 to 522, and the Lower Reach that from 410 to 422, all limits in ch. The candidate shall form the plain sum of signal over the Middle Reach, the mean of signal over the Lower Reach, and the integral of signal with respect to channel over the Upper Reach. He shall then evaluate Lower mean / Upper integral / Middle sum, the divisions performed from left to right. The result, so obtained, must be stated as 0.0069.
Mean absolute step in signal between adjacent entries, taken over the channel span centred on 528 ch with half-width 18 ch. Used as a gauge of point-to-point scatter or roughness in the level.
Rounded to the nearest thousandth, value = 0.095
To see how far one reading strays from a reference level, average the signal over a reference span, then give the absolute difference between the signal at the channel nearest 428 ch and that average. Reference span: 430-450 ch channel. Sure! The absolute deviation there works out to 0.99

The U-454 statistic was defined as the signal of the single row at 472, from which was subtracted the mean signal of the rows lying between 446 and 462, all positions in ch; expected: -0.23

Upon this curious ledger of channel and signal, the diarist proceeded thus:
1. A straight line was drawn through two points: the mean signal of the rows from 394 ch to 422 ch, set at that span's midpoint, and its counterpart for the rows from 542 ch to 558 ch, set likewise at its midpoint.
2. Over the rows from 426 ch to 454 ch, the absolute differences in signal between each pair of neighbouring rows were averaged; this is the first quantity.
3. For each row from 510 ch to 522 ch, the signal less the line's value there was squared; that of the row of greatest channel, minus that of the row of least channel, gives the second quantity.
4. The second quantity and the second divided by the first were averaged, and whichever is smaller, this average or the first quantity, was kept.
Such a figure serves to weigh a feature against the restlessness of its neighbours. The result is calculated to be -0.16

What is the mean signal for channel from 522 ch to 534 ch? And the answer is 3.97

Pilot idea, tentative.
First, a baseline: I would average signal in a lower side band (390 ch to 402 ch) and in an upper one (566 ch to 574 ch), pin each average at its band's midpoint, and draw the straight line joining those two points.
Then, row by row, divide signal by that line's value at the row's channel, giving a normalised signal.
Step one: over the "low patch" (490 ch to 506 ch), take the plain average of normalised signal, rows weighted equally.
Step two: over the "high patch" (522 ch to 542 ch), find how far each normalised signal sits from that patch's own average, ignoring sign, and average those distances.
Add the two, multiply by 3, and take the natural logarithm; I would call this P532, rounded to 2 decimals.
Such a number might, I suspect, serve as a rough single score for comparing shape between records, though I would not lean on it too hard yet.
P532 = 1.09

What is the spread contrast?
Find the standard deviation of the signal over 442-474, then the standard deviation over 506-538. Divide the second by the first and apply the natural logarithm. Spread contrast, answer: -0.1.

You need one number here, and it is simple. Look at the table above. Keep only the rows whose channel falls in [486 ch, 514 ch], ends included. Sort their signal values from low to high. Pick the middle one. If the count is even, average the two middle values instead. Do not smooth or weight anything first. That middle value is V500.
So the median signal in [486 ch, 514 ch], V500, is 4.2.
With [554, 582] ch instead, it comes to 4.1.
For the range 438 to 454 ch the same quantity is 4.5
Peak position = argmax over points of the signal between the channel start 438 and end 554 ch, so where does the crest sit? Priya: 456 ch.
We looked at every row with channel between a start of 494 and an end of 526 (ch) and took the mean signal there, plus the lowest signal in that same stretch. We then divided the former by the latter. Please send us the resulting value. 1.05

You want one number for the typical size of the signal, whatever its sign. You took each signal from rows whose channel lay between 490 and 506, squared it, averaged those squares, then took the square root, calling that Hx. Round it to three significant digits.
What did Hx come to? 4.25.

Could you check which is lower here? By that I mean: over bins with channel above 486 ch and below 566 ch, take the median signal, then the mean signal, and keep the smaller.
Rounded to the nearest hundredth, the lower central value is 4.11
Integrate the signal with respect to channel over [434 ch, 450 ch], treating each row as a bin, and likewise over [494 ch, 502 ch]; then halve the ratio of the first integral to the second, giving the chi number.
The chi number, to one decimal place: 1.1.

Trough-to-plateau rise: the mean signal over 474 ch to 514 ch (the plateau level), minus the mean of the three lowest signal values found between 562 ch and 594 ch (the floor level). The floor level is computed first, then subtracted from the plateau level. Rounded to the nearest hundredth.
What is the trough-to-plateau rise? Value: 0.18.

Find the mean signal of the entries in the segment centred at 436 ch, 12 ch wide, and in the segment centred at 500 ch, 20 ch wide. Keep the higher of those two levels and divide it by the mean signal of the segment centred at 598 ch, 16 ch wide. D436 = 1.06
